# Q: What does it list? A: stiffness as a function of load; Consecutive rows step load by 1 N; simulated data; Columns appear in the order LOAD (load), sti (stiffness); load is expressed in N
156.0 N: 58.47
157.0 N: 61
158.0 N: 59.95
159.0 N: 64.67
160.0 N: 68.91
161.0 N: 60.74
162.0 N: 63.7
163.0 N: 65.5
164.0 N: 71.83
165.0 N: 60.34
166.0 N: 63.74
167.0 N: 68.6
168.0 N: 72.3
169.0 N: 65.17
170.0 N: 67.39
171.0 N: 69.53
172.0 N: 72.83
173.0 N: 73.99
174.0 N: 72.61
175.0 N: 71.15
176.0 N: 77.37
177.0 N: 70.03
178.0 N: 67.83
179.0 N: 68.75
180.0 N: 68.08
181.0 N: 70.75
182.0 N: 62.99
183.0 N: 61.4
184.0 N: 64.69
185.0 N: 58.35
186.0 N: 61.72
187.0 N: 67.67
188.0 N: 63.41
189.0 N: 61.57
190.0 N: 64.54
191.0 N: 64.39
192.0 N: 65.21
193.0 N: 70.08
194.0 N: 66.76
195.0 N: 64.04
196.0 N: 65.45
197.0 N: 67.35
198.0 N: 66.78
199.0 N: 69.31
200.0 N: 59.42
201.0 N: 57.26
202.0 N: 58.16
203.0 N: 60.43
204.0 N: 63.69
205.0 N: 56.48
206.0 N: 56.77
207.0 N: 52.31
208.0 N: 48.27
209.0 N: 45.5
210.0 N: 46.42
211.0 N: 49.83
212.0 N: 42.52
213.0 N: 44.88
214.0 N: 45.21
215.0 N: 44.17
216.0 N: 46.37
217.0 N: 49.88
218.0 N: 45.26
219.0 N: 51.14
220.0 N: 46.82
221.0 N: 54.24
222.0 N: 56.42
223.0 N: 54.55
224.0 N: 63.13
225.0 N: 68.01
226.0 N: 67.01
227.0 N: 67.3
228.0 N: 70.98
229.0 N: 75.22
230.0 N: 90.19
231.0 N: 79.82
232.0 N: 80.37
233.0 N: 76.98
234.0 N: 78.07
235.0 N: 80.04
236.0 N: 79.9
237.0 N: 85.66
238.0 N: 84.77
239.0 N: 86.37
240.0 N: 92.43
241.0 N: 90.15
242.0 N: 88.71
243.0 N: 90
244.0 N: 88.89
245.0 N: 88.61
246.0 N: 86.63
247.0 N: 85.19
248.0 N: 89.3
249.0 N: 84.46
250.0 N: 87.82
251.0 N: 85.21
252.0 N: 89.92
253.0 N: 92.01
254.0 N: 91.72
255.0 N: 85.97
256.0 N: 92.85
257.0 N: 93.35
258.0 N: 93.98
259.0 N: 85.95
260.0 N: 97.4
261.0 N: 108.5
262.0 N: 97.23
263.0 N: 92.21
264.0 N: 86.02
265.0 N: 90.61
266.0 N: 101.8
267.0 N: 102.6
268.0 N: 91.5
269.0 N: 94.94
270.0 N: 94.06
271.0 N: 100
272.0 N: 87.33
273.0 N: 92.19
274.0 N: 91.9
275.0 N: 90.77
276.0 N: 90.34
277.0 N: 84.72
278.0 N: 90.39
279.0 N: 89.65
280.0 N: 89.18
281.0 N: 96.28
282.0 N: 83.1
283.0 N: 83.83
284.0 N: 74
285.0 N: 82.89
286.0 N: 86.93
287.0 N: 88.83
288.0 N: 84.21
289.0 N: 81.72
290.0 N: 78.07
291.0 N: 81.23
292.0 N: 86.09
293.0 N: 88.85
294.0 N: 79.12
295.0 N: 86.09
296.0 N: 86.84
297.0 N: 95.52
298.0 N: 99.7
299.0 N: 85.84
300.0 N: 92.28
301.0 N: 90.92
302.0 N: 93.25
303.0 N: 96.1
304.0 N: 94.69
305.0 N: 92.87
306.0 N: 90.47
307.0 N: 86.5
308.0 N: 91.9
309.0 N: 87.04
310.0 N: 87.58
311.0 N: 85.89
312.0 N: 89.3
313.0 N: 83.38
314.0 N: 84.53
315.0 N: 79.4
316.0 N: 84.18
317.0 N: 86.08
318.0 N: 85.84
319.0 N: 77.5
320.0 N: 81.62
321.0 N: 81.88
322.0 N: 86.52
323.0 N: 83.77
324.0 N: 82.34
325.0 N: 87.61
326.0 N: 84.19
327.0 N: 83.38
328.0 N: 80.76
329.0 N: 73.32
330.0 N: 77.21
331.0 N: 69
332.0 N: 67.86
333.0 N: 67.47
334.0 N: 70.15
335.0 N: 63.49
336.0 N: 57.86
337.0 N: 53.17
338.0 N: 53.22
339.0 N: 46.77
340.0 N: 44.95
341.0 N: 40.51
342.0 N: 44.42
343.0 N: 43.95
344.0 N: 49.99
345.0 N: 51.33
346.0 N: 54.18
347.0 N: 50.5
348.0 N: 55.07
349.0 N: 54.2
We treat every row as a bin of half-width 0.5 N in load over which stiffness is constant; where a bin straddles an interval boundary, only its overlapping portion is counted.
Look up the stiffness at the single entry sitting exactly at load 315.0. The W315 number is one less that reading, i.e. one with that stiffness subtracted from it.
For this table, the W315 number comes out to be -78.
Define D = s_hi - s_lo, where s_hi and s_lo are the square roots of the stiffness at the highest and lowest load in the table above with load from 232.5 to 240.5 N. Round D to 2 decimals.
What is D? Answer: 0.84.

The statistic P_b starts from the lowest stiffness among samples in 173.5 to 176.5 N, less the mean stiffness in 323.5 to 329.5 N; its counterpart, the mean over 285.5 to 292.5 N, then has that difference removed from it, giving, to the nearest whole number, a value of 95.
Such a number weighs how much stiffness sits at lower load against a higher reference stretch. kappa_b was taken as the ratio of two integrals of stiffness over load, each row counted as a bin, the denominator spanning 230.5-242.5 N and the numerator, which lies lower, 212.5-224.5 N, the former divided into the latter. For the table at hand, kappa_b 0.60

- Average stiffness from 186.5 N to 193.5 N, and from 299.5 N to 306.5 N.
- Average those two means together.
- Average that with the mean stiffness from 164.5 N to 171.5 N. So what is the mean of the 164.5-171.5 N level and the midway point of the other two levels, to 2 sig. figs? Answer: 73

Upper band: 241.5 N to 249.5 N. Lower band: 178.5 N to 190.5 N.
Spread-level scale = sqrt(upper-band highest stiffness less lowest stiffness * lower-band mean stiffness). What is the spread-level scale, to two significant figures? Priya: 19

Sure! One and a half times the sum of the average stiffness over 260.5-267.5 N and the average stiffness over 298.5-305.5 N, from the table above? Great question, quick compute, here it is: 284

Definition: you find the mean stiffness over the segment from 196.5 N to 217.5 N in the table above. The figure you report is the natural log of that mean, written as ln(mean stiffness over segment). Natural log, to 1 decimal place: 4.0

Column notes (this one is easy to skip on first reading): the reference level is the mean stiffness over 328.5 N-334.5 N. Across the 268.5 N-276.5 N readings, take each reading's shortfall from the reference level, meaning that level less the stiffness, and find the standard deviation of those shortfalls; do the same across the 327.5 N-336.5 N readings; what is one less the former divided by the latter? 0.5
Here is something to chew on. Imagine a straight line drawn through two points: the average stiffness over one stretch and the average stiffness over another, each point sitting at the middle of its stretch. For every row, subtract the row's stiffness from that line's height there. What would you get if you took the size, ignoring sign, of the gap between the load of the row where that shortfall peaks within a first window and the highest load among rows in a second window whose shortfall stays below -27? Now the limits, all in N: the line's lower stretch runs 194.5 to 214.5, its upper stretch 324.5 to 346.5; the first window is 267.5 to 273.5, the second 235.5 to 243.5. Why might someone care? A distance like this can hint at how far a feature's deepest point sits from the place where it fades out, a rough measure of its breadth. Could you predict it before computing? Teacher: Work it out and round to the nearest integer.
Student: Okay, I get 29 N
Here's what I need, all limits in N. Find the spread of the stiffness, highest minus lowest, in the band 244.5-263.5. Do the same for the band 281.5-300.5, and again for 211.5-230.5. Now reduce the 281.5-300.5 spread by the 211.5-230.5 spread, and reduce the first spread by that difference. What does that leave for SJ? 46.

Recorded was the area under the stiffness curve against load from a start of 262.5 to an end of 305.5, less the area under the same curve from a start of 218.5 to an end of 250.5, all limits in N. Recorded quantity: 1380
